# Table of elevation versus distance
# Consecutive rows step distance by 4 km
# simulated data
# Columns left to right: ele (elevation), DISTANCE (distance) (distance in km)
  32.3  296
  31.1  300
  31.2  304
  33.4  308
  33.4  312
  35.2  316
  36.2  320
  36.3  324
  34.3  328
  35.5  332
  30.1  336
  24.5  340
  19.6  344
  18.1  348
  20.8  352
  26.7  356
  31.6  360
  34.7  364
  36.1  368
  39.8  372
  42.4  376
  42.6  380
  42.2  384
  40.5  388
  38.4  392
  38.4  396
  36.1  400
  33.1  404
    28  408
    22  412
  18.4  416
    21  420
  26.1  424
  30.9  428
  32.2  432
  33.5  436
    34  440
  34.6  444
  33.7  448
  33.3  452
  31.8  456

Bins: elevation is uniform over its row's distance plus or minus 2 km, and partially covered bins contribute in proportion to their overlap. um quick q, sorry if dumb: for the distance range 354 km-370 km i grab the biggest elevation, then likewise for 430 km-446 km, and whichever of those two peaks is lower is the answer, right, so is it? 34.6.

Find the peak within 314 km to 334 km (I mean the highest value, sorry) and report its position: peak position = 324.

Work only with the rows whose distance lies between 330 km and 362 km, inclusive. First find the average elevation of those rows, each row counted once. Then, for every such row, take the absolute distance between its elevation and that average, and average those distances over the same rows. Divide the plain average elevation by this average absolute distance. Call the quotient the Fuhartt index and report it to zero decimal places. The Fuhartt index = 5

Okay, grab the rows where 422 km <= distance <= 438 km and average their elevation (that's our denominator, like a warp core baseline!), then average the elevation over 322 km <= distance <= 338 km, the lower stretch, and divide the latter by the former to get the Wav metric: 1.1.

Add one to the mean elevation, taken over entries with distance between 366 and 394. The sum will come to 41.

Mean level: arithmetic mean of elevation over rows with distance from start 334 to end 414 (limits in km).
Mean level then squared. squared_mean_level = 1042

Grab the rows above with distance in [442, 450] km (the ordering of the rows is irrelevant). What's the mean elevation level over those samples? 34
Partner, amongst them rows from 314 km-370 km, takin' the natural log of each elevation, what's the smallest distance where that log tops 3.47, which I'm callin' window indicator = 316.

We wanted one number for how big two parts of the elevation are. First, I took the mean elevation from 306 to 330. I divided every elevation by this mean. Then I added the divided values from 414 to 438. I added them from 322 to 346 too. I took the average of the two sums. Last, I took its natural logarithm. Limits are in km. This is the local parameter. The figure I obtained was 1.59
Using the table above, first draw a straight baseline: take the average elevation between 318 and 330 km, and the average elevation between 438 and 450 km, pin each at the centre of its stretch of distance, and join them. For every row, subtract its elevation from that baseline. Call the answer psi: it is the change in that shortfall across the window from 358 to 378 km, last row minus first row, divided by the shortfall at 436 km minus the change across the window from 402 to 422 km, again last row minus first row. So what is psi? 1.0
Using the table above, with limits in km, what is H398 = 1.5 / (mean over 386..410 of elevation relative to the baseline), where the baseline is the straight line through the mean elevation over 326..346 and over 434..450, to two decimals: 0.38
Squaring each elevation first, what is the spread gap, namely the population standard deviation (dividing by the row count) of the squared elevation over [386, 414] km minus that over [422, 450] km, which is 222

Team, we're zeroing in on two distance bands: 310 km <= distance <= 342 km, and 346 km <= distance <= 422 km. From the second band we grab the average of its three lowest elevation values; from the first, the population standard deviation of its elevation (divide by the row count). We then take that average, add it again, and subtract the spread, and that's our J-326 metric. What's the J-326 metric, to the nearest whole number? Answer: 34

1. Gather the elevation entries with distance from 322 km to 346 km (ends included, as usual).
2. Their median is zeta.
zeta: 32.2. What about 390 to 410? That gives 36.1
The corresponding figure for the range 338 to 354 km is 20.2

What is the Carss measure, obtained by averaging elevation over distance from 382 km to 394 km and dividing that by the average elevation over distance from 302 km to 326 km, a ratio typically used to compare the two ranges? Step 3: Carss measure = 1.18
